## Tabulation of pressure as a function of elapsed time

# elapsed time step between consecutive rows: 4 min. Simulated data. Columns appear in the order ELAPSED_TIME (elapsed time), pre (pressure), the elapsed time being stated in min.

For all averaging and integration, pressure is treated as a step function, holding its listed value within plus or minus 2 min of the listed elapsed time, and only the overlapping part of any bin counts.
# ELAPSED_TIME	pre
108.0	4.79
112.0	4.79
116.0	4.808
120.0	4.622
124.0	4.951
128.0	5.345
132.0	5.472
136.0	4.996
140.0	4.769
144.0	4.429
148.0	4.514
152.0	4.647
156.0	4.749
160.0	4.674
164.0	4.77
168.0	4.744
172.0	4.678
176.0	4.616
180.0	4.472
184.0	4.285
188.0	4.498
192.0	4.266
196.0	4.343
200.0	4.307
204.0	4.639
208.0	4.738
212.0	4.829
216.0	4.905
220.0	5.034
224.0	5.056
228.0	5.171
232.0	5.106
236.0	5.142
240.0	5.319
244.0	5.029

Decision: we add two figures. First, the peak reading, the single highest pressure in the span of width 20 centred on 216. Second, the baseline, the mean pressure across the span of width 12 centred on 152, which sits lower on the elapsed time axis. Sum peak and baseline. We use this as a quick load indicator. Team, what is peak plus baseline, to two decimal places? 9.69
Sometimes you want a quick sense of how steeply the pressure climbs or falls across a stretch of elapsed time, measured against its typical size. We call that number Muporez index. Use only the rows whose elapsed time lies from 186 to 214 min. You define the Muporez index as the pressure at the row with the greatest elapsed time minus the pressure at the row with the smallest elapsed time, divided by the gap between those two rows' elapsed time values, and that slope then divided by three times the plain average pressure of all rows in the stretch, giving 0.0010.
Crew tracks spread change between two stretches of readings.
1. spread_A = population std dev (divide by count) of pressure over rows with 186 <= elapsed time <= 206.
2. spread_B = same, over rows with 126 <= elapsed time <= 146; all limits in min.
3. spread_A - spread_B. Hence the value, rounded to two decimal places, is -0.24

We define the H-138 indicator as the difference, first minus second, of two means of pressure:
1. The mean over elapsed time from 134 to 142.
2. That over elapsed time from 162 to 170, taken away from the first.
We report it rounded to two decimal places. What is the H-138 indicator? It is 0.13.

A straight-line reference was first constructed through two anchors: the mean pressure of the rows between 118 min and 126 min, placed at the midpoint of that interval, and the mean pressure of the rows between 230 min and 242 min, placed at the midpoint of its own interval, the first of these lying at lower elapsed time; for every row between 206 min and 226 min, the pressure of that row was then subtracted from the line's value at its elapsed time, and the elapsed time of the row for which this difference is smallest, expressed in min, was 224.0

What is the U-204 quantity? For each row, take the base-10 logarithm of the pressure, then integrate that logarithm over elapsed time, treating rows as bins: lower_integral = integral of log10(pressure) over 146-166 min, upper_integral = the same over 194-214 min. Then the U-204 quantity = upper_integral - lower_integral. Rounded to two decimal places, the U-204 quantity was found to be -0.19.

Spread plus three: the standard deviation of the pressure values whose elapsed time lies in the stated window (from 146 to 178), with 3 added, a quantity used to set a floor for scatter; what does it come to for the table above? 3.08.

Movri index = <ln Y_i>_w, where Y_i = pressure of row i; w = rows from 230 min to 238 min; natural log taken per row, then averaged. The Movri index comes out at 1.63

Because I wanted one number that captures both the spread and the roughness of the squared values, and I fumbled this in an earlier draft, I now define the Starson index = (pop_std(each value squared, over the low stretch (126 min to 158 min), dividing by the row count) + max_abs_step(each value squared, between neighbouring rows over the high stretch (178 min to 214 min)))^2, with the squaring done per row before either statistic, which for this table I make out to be 42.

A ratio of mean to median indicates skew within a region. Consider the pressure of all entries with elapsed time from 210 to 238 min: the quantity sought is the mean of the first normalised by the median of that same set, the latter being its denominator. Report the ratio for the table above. 1.00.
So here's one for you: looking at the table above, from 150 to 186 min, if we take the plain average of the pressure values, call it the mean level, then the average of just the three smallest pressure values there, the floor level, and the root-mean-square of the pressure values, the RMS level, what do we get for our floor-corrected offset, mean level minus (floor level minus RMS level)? 4.8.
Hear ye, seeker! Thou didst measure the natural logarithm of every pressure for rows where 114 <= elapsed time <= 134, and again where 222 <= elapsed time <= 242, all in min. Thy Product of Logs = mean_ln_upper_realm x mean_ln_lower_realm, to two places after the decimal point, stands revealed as 2.65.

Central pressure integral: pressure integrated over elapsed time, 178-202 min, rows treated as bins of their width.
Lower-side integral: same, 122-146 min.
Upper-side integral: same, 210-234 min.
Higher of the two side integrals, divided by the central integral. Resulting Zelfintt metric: 1.15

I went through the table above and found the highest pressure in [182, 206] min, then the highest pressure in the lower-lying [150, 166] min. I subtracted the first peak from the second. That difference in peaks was 0.13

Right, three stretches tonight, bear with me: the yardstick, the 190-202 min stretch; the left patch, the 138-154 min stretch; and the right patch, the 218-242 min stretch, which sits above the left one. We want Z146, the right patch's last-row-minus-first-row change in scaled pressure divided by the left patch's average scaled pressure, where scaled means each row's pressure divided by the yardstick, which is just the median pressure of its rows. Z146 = 0.062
